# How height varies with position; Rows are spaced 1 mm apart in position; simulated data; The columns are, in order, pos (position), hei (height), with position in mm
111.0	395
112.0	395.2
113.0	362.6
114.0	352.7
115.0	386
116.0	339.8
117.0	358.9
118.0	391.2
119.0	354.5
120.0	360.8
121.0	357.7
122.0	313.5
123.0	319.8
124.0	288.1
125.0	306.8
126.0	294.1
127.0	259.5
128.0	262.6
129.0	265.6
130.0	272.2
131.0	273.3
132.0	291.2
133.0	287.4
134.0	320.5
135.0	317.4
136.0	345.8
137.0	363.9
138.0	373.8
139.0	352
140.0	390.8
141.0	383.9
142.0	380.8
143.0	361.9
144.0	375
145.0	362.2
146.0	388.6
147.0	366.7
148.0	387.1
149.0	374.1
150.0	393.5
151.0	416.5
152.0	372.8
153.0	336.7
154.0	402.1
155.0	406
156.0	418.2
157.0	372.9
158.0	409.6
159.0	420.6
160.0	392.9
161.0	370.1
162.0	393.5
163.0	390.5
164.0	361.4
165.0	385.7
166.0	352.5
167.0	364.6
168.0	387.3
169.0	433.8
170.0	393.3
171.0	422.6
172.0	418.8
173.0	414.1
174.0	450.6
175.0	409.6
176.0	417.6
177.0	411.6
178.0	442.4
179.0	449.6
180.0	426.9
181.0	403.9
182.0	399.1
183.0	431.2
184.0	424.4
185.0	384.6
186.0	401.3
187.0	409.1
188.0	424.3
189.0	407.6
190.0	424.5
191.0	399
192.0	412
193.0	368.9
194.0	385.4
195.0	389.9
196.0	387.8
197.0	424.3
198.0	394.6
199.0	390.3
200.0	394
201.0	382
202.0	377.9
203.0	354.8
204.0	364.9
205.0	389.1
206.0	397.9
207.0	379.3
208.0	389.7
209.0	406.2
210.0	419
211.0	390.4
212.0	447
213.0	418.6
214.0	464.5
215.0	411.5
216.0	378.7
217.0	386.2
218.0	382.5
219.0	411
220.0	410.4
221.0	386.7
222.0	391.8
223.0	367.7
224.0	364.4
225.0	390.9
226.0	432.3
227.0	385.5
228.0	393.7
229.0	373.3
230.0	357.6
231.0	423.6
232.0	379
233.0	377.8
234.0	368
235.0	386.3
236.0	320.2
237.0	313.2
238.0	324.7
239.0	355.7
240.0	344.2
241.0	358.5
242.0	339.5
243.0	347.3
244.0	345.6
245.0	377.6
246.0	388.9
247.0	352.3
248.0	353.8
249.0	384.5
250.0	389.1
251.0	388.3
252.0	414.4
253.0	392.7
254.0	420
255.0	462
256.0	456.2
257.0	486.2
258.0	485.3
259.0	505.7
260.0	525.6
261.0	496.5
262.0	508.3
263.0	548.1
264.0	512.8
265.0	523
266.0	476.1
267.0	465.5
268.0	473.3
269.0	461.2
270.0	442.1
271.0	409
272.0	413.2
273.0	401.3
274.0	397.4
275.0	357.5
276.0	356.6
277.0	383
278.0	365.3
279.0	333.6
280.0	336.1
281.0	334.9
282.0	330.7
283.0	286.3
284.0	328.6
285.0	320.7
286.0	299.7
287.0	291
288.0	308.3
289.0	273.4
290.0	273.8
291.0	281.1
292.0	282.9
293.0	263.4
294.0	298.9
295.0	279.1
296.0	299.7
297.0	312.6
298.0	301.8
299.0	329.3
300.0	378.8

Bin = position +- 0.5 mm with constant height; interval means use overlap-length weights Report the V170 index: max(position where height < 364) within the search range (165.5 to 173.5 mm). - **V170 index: 166.0 mm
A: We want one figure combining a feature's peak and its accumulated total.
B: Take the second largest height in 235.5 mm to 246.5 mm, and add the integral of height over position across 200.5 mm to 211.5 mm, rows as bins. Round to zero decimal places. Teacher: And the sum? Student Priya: 4629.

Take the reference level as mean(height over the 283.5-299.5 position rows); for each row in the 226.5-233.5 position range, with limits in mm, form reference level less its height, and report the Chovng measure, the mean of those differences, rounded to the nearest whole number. -88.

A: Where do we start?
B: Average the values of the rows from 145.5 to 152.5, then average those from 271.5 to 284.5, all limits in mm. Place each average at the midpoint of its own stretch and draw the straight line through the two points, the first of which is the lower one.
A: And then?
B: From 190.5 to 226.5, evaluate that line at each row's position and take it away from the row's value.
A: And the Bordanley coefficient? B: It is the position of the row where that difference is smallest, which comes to 203.0 mm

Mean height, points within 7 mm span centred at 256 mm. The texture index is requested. 458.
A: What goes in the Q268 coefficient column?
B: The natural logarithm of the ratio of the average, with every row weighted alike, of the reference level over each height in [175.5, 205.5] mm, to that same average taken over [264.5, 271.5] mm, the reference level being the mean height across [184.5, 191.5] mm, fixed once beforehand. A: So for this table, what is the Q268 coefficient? 0.14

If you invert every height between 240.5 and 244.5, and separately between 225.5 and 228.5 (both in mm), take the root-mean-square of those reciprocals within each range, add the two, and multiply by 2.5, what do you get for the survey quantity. 0.0134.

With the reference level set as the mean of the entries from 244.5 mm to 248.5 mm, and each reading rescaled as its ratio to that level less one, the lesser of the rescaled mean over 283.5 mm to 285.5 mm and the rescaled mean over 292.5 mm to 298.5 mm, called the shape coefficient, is -0.21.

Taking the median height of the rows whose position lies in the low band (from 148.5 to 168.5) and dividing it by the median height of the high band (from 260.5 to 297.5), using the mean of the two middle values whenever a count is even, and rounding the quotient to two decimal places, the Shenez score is 1.16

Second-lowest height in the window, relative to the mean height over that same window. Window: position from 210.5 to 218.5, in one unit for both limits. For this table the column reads 0.933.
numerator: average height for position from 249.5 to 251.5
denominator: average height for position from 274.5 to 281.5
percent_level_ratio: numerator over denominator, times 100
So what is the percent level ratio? 110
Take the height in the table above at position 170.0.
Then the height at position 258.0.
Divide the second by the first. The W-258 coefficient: 1.23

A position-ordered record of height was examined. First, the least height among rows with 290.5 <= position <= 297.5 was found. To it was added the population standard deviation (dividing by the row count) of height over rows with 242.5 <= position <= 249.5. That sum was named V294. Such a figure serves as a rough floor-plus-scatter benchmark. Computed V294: 281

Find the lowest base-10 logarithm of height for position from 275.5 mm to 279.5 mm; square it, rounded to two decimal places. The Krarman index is 6.37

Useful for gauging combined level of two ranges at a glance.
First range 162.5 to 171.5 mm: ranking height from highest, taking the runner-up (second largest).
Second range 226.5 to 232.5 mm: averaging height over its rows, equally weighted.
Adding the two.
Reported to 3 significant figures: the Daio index 808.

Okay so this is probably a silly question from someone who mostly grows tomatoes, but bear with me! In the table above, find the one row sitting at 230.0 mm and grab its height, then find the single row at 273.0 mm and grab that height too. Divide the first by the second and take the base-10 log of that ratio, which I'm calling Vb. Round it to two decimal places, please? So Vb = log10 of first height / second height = -0.05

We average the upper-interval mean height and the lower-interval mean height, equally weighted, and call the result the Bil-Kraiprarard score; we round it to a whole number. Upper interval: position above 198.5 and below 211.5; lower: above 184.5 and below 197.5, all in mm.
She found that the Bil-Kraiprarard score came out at 394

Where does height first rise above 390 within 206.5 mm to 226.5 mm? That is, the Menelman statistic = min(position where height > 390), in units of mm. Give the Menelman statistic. 209.0 mm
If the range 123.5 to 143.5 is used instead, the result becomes 140.0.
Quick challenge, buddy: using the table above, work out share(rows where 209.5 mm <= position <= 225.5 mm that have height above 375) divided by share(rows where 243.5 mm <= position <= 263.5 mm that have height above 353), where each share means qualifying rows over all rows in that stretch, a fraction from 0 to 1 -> 1.0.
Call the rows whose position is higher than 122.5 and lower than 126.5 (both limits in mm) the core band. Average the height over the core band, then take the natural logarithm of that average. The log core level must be 5.7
